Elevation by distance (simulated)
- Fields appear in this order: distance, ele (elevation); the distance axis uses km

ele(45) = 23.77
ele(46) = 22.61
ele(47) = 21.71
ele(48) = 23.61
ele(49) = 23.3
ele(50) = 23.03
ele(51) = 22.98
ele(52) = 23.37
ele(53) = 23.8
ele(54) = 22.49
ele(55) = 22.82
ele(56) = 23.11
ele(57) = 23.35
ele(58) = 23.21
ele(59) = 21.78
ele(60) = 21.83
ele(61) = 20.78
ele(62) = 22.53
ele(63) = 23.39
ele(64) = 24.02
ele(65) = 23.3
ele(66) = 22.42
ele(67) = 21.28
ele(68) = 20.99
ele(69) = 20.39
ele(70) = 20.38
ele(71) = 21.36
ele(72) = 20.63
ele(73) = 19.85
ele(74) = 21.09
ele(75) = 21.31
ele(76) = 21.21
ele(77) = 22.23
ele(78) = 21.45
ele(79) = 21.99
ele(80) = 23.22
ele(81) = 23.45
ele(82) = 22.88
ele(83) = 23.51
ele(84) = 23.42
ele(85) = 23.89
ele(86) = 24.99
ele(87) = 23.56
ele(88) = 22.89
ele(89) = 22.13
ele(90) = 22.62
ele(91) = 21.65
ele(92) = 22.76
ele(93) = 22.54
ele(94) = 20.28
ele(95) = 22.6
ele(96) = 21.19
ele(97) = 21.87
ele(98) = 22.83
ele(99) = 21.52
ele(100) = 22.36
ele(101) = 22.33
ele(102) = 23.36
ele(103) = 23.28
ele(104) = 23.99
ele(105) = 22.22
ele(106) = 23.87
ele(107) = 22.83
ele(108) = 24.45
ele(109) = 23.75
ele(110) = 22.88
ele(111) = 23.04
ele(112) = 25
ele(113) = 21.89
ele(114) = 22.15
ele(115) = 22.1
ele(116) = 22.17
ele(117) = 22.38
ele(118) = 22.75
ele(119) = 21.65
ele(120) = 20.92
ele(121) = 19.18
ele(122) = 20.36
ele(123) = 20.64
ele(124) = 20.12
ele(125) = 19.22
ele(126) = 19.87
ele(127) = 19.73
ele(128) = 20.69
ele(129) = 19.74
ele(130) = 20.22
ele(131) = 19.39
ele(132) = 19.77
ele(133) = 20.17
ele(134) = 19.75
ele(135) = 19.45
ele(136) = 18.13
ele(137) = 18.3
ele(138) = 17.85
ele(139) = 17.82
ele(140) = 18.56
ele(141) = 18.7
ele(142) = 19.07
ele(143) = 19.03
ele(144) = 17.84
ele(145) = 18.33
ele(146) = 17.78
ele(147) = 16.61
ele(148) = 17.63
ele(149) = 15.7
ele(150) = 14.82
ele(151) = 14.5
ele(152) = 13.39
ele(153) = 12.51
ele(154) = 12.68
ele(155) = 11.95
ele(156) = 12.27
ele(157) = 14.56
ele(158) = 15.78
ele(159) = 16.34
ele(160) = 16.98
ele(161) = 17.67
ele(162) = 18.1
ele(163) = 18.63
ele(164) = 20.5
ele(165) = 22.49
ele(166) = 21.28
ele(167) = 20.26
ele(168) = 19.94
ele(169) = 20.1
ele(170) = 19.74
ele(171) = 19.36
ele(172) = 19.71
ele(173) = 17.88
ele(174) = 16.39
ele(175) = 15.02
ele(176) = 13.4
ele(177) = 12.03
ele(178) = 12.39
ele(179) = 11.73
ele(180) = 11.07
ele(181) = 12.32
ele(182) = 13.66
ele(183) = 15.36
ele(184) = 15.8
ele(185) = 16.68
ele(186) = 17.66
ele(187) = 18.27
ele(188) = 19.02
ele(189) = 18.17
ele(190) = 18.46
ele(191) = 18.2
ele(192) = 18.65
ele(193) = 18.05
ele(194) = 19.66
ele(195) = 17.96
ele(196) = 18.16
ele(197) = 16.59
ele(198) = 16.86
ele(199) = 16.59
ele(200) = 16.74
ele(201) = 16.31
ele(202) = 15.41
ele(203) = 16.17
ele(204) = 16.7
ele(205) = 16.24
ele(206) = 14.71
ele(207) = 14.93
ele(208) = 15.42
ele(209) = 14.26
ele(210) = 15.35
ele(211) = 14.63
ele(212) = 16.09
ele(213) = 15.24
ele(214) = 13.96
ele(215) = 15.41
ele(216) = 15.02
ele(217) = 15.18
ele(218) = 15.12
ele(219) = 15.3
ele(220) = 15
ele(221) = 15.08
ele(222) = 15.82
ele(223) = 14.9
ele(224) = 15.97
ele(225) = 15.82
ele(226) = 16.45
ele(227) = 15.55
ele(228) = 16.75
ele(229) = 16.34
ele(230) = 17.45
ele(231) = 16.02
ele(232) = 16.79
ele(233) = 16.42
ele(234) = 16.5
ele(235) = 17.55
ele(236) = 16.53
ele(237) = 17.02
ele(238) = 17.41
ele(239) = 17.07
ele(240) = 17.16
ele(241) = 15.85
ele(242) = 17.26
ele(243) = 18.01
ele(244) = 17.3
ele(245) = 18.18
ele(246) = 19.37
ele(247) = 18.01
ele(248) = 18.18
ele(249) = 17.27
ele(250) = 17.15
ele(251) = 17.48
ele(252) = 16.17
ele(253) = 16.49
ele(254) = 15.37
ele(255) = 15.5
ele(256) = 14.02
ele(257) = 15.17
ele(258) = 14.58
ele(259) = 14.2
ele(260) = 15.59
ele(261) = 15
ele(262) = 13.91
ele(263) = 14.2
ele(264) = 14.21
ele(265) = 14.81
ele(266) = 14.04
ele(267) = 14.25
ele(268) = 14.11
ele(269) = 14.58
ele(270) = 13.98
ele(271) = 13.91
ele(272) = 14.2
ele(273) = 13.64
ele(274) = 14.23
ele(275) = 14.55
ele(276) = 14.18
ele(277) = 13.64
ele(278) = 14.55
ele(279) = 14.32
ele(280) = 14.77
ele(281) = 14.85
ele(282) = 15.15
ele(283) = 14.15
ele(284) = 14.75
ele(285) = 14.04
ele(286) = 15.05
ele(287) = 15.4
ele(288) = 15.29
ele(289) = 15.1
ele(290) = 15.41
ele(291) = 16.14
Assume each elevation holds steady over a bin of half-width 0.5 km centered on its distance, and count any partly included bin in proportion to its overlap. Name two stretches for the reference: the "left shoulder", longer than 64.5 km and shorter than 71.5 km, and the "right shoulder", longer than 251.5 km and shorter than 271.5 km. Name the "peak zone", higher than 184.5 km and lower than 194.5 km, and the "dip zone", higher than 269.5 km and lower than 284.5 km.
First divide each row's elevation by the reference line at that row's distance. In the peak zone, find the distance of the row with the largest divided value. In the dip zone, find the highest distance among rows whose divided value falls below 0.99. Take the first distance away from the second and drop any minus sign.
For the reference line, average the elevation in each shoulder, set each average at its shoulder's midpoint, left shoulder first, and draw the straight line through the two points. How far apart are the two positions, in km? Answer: 83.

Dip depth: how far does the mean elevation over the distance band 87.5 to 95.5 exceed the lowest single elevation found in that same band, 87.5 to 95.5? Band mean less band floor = 1.9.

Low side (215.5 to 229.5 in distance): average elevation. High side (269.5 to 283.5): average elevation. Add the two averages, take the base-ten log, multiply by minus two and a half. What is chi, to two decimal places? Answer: -3.69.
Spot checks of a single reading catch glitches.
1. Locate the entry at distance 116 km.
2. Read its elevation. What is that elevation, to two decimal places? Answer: 22.17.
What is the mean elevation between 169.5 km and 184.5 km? 15.1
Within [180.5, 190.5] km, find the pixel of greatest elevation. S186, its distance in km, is 188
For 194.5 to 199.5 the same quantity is 196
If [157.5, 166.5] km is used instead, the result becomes 165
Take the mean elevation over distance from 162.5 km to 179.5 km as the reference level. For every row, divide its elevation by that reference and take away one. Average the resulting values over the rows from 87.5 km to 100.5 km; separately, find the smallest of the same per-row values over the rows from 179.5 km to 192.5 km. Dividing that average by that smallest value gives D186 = -0.66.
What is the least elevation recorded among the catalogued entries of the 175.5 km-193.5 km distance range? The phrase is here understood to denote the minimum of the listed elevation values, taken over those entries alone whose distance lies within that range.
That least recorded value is 11.07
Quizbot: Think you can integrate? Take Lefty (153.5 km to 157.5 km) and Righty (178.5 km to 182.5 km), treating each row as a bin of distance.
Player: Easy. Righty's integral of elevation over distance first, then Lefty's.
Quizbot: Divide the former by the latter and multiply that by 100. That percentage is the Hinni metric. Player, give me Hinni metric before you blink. 95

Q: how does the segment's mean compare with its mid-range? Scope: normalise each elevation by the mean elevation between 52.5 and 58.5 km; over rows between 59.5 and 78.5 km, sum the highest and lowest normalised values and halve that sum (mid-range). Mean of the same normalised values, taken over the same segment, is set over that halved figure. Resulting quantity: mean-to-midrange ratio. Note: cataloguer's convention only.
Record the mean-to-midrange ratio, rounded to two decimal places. 0.98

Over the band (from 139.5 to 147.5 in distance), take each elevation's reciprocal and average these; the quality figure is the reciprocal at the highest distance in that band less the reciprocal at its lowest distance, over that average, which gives 0.12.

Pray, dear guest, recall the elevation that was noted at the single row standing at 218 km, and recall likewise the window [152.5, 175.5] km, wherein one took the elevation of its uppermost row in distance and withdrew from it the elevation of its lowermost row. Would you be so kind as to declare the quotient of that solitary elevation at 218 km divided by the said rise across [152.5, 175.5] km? 6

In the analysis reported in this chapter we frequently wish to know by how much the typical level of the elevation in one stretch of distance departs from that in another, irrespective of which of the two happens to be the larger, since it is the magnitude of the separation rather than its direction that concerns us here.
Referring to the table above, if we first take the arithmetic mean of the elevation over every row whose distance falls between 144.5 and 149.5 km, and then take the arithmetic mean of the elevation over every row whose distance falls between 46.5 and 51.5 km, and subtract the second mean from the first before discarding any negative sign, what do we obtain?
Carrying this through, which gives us 5.7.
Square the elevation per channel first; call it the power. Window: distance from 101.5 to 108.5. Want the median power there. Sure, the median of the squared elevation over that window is 546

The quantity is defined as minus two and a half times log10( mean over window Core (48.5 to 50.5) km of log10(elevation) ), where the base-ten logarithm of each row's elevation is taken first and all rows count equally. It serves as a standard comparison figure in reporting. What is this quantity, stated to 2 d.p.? -0.34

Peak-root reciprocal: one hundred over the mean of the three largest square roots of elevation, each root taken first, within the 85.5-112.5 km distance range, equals 20.1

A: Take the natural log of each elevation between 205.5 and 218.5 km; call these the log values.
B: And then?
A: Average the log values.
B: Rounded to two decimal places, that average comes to 2.71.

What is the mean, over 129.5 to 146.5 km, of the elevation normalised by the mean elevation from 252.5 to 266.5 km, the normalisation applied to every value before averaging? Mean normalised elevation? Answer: 1.27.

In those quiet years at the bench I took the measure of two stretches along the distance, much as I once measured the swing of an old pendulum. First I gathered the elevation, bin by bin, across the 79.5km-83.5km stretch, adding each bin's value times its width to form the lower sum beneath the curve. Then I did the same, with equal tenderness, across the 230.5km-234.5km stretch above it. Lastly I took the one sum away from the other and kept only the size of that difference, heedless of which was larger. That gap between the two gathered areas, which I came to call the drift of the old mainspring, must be 27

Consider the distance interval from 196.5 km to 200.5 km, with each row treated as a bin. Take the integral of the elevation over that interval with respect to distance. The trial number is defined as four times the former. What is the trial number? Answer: 267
